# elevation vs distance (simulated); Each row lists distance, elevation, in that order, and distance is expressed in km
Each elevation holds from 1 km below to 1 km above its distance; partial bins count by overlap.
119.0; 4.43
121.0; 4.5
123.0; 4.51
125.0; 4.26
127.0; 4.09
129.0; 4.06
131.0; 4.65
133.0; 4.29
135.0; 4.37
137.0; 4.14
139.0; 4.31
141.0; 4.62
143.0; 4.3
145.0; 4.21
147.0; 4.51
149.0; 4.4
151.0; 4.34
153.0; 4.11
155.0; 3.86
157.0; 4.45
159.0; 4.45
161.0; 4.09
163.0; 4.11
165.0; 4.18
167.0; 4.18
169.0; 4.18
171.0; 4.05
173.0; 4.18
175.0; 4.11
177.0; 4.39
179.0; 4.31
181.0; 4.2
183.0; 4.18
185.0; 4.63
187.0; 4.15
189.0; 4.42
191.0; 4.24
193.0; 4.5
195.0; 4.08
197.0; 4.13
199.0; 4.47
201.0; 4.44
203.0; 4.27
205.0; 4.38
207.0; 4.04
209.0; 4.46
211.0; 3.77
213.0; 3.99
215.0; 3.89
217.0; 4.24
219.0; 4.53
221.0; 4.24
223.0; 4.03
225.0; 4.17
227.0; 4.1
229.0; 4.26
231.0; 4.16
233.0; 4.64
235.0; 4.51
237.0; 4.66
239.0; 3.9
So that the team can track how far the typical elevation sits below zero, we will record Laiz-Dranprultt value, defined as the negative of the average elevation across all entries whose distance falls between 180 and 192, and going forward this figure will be -4.30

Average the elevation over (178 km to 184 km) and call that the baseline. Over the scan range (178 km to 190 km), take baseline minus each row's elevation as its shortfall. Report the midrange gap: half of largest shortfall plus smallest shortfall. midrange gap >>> -0.16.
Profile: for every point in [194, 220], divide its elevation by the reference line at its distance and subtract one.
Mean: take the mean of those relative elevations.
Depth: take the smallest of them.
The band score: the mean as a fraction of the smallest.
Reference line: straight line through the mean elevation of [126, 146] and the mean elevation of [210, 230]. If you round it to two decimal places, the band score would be -0.15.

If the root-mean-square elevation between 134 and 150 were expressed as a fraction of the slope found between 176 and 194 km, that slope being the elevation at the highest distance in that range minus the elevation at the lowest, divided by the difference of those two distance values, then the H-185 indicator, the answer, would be 634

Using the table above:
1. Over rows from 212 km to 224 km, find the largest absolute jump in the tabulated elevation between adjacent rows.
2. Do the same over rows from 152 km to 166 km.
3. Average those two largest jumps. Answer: 0.47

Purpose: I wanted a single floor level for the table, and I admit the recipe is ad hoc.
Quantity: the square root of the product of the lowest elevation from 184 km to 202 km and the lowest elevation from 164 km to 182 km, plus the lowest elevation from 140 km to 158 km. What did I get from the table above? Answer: 7.92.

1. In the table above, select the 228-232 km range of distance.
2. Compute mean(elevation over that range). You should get 4.21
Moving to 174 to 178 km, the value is 4.25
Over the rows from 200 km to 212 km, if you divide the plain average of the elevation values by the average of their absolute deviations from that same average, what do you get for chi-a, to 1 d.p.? 19.7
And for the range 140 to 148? 28.5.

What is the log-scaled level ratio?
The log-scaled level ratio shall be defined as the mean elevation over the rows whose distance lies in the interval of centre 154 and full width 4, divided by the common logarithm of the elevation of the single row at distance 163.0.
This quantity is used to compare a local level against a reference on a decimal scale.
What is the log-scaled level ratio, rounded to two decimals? 6.49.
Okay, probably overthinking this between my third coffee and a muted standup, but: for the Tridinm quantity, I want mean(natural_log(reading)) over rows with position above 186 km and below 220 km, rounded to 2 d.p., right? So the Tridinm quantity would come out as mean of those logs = 1.44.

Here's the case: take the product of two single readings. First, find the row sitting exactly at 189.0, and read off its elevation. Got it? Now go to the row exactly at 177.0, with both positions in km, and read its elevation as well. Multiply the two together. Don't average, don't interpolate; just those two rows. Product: 19.4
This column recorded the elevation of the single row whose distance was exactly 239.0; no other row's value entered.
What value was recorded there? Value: 3.9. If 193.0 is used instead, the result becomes 4.5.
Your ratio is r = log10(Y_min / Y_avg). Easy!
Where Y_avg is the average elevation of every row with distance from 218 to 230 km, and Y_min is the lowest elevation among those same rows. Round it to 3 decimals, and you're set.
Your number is -0.020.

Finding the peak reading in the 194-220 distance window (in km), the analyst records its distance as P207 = 219.0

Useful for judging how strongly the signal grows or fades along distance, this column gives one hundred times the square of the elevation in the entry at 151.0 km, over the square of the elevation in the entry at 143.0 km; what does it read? 102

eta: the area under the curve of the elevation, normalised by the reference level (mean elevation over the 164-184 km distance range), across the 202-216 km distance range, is 13.7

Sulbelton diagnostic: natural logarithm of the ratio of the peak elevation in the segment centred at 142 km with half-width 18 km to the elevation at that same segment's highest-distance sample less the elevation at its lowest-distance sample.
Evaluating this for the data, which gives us 3.2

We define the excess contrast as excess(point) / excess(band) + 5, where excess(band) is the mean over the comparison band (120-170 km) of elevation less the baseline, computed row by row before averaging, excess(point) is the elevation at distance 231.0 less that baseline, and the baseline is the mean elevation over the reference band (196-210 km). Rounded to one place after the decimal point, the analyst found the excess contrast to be 10.9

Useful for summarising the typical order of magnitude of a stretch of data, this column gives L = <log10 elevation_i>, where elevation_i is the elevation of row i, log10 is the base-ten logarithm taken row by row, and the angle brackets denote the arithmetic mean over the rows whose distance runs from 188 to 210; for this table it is 0.634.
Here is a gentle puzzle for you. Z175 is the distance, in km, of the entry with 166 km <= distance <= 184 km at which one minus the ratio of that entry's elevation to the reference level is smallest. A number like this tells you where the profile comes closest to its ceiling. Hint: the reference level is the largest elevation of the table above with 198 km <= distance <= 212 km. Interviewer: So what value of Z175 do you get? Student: 177.0 km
